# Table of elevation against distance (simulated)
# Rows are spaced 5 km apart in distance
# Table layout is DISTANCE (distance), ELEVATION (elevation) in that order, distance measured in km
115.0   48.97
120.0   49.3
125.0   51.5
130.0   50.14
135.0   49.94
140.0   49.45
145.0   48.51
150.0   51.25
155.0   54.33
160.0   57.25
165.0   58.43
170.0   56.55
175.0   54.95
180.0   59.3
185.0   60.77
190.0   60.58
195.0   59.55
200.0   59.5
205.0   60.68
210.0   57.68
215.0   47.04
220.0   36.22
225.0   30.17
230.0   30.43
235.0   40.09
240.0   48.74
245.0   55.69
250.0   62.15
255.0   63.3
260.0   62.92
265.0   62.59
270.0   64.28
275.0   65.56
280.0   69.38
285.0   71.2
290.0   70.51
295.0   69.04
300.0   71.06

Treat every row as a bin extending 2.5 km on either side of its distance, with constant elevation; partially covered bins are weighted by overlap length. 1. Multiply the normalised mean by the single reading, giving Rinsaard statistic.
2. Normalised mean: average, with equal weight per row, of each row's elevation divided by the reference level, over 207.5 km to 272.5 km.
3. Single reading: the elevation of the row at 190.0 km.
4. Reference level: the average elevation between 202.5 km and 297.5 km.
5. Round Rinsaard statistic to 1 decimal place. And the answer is 54.8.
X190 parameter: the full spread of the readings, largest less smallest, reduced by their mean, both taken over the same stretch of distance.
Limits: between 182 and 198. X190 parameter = -59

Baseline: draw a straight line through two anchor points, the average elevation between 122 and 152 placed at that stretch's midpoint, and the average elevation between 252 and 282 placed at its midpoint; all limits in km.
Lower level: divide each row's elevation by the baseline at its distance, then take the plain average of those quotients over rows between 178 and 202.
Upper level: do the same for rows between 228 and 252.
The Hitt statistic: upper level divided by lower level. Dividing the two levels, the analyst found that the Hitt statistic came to 0.72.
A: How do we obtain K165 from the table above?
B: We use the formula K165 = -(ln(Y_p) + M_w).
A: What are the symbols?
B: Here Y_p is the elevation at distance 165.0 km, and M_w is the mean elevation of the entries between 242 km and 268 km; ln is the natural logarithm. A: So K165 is -65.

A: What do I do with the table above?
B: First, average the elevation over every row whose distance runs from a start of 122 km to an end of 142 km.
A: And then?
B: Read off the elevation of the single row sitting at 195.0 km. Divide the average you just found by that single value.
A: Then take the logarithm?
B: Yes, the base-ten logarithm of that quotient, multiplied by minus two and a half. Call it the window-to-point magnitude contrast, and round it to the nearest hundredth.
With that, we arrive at 0.18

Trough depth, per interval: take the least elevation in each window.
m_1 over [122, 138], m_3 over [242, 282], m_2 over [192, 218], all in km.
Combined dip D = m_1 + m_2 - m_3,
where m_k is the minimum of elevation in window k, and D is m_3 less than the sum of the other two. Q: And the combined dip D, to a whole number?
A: 41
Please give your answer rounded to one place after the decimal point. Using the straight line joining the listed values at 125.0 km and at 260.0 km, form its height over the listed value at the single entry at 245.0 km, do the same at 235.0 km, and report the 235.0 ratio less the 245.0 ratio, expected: 0.4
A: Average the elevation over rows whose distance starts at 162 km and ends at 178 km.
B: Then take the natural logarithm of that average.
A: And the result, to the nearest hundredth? 4.04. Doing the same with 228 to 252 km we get 3.86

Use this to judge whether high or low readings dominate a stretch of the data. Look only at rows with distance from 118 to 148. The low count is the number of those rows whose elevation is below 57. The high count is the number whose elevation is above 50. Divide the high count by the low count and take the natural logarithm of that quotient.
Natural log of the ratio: -1.1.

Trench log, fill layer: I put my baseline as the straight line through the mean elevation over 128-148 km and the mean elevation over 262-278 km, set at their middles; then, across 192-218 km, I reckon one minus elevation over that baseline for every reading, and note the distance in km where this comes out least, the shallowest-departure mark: 195.0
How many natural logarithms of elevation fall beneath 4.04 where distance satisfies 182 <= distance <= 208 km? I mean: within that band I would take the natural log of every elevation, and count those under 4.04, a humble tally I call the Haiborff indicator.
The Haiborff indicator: 0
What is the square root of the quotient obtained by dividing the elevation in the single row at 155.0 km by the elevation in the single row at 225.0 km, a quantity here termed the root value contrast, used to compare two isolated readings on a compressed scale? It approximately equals 1.34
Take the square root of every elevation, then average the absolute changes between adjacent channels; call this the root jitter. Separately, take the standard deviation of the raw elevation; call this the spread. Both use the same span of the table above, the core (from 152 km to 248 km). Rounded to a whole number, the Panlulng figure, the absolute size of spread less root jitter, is 10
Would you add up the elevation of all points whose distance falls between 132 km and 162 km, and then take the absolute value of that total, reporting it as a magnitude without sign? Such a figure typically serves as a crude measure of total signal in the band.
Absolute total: 311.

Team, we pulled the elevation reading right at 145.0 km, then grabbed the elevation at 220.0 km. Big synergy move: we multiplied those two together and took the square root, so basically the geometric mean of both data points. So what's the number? 42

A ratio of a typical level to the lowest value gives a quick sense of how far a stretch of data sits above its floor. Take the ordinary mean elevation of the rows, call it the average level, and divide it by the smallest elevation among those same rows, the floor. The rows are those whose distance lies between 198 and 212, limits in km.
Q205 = 1.03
